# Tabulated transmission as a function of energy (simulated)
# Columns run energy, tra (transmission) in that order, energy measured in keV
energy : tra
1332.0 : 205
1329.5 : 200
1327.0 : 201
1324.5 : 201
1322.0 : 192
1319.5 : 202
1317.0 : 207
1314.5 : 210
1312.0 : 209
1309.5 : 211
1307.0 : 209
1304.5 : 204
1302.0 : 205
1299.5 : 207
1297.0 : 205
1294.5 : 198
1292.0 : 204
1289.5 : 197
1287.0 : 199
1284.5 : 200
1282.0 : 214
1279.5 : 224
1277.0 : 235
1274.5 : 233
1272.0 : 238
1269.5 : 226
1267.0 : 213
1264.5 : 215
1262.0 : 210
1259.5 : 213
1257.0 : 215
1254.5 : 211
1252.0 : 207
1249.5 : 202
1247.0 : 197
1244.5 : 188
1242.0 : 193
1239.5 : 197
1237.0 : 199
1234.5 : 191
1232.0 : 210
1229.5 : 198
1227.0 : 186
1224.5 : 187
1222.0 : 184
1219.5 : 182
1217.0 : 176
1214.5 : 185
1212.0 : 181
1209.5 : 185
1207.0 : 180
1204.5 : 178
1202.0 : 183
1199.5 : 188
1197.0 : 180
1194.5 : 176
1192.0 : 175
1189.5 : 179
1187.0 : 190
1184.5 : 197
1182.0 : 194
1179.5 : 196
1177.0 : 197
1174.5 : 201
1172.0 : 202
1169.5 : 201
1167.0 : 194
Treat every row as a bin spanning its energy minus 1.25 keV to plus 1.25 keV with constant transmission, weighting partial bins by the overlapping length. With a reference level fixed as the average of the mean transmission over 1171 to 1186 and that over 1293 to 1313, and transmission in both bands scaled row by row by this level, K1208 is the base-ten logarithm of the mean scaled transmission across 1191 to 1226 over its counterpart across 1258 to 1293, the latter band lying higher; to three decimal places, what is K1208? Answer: -0.075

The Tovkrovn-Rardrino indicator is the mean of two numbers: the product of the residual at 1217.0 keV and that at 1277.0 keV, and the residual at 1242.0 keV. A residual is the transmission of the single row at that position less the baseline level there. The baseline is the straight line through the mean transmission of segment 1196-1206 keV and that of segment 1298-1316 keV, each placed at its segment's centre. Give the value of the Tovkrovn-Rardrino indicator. -174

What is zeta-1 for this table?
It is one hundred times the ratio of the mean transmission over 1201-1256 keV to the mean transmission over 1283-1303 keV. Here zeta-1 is 94.6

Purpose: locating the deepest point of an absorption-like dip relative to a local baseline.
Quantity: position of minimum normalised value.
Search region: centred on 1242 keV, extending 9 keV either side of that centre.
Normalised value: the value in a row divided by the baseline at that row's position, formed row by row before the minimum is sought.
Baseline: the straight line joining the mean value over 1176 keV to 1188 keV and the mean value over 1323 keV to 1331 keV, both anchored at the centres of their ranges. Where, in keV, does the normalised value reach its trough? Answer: 1244.5 keV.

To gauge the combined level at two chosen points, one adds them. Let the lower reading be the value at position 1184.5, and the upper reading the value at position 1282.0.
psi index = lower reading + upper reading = 411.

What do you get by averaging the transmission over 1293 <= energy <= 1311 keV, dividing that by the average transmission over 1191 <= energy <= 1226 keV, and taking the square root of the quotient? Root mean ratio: 1.06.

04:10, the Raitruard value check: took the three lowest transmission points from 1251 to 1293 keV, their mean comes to 199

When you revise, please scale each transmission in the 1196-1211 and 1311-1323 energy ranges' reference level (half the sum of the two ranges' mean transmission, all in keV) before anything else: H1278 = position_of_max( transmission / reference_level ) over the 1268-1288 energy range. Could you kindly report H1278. 1272.0 keV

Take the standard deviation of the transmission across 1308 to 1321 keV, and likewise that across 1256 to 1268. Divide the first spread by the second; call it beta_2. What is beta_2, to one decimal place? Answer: 1.7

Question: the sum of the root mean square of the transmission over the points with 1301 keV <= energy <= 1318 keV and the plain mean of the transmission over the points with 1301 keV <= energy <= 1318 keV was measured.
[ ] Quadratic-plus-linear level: 416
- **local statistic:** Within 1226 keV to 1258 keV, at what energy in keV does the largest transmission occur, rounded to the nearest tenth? 1257.0 keV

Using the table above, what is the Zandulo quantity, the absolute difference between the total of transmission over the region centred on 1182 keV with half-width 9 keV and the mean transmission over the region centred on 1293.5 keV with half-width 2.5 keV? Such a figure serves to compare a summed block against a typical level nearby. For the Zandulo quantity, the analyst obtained 1153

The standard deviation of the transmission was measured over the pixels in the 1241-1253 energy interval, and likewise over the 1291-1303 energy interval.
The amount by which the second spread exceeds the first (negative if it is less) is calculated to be -4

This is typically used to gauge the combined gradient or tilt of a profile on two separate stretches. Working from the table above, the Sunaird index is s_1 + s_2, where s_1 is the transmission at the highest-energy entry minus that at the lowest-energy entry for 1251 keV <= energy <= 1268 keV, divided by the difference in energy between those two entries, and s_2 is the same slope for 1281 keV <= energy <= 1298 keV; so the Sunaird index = -0.2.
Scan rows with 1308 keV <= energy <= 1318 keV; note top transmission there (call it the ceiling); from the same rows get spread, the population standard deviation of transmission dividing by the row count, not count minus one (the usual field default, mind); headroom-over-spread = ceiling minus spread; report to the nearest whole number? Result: 210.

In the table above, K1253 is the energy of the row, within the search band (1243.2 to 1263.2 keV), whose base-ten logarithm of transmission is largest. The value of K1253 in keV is 1257.0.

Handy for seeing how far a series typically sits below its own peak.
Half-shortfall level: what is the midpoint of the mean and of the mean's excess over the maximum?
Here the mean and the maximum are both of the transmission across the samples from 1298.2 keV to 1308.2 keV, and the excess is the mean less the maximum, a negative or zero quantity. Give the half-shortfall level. 102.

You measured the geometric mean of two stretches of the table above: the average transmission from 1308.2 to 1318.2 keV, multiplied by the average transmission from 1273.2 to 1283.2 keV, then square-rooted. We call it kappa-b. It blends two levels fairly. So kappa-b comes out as 218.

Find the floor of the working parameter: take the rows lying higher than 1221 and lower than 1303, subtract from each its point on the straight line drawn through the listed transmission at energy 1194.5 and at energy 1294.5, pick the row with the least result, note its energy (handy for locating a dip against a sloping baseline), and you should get 1294.5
